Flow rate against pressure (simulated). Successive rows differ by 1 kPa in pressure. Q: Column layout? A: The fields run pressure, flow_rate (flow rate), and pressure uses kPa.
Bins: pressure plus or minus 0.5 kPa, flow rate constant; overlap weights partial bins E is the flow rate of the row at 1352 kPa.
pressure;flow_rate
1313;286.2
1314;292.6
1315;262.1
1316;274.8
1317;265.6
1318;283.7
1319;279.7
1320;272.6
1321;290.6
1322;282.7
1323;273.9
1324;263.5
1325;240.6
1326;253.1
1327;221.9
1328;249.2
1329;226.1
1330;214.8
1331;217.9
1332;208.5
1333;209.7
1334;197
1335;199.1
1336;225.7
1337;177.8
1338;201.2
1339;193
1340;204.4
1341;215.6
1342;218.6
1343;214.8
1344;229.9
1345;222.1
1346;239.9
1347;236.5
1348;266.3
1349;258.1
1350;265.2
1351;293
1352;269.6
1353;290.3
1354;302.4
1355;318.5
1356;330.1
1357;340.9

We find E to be 269.6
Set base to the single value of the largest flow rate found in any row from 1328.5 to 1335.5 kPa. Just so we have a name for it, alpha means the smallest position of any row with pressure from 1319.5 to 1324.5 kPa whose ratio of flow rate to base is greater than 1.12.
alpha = 1320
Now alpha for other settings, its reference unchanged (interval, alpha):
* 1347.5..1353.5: 1348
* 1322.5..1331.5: 1323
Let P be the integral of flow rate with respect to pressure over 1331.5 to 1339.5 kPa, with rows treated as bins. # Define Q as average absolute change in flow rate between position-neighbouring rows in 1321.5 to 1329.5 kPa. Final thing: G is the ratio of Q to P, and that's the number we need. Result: 0.012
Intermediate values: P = 1612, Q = 19.5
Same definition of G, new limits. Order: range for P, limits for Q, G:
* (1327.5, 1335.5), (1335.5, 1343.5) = 0.009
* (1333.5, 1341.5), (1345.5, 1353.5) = 0.011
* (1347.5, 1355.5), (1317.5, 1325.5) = 0.005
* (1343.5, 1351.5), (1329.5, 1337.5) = 0.007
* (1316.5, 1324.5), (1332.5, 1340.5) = 0.009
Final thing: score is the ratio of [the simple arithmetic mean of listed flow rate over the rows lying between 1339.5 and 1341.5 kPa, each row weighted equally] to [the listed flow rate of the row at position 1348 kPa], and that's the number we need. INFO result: 0.79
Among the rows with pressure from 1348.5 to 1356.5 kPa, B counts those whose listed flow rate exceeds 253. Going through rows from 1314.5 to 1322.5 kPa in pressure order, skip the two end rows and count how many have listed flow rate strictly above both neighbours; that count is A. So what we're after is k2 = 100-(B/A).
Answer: 97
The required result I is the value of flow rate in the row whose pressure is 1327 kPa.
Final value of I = 221.9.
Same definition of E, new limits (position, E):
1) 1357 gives 340.9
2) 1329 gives 226.1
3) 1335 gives 199.1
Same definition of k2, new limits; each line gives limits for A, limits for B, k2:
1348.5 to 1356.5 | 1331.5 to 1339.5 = 100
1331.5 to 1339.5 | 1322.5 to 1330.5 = 99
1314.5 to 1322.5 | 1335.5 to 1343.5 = 100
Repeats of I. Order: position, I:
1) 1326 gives 253.1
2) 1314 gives 292.6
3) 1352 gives 269.6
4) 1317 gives 265.6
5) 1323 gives 273.9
